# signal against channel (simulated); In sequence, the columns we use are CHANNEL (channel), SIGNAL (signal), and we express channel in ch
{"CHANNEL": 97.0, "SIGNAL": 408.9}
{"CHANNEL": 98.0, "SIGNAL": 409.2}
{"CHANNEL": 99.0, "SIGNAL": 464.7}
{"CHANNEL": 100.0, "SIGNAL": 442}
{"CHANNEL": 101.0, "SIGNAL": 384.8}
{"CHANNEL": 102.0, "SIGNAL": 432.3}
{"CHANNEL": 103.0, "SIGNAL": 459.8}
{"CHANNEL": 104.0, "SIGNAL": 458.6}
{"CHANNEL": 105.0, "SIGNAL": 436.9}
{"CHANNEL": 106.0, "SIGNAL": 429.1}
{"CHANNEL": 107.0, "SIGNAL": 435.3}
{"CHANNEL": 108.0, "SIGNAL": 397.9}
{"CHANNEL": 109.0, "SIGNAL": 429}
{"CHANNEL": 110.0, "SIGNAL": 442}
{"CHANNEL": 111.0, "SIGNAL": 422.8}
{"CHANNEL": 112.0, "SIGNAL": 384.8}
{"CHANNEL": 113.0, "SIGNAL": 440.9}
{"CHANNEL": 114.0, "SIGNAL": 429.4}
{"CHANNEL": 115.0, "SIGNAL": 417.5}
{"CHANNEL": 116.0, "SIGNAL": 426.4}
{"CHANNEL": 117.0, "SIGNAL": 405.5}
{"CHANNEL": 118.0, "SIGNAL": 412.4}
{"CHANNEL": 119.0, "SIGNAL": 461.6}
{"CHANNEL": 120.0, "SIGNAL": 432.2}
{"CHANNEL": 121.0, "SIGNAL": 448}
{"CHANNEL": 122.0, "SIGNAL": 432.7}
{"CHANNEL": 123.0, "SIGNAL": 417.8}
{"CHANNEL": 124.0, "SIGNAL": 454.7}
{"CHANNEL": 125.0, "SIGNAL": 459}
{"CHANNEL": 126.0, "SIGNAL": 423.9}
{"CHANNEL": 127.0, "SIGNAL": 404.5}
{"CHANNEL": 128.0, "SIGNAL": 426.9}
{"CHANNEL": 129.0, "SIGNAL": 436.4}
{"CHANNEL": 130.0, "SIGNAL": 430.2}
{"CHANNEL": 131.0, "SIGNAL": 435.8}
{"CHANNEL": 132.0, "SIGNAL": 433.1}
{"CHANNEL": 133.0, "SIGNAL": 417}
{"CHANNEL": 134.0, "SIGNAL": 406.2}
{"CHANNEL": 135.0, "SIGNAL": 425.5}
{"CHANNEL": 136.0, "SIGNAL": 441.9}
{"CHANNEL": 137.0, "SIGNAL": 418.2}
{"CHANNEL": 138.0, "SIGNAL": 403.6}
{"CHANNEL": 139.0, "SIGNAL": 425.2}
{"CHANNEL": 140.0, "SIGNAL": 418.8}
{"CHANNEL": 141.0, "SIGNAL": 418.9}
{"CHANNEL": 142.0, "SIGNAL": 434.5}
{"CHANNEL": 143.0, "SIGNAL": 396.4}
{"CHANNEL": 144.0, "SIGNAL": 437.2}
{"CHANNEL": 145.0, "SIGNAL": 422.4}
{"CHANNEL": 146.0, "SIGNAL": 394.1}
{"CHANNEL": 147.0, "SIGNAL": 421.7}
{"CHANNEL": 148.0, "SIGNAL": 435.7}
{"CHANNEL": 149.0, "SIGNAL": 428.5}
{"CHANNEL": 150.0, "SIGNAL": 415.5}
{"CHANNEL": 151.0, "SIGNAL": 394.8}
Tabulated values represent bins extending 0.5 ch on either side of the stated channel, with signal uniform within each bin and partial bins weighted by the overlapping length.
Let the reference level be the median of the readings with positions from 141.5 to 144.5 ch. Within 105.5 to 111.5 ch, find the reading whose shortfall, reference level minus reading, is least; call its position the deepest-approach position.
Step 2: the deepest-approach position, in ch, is 110.0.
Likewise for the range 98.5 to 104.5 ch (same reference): 99.0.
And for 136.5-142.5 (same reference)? 142.0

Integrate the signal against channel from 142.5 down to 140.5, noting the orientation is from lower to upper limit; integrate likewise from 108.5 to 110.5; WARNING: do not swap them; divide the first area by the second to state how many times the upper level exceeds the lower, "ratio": 0.98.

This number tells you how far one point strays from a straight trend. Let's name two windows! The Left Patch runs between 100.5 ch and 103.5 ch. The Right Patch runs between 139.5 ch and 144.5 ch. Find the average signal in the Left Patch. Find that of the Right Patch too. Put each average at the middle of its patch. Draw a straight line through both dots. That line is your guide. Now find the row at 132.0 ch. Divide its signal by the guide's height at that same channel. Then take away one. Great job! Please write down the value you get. 0.03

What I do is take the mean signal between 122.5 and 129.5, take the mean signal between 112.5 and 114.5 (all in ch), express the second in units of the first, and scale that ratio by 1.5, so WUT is 1.51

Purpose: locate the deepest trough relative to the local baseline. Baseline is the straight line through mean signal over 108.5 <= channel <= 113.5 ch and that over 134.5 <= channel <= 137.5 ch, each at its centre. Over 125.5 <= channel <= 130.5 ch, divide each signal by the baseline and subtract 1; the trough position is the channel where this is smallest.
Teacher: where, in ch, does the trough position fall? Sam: 127.0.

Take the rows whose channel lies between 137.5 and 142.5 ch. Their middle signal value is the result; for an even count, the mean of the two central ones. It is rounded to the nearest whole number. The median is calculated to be 419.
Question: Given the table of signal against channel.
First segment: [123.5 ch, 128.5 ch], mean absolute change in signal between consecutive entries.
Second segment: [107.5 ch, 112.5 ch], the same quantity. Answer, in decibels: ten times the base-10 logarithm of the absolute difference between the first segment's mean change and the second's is 7.0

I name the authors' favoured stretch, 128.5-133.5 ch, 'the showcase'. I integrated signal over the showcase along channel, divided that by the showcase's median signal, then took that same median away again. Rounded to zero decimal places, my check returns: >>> -428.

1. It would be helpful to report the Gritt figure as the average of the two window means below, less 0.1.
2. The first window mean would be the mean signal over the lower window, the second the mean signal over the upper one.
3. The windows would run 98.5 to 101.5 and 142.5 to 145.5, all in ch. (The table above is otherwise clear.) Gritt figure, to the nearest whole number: 424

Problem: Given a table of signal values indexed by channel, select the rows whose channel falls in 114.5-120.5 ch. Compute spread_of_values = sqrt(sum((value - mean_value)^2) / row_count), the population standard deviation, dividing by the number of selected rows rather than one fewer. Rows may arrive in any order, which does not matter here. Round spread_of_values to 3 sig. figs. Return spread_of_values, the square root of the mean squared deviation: 18.2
